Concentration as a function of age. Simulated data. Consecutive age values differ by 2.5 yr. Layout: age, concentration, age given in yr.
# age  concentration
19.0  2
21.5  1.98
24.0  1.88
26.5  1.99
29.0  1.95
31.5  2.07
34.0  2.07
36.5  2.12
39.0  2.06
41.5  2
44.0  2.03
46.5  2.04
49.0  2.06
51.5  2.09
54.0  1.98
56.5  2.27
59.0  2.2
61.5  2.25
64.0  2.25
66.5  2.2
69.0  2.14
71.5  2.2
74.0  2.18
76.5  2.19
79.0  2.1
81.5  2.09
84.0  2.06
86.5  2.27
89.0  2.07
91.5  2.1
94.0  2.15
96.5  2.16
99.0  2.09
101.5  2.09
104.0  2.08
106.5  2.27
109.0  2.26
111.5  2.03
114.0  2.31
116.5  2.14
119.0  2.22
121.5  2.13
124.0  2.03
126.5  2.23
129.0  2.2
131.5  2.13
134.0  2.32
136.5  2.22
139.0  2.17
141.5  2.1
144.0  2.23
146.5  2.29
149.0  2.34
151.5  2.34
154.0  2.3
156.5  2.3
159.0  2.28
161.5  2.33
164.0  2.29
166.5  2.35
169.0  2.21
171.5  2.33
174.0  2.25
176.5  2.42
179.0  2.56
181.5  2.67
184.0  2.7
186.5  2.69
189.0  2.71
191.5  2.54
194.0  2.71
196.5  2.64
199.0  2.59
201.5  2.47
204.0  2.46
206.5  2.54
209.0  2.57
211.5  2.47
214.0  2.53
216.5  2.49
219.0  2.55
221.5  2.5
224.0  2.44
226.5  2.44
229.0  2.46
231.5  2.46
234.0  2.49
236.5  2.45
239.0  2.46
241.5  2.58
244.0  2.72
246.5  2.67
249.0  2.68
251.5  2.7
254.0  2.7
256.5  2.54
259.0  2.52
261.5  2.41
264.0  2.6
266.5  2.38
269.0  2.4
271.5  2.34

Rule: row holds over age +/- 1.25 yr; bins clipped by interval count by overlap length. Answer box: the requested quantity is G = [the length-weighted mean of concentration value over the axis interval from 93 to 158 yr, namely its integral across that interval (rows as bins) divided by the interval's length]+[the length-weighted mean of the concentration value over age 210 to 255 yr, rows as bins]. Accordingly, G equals 4.7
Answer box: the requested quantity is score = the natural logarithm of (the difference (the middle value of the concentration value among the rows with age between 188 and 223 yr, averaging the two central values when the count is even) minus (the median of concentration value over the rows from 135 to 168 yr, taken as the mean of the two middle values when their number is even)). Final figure -1.4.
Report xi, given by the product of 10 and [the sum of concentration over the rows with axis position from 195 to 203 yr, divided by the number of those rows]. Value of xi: 25.7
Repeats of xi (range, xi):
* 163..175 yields 22.9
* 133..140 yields 22.4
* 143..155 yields 23.0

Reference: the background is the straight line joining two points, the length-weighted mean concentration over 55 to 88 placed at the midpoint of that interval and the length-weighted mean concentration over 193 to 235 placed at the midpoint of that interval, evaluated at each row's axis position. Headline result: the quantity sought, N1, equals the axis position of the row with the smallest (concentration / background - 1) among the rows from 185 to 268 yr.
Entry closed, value 266.5 yr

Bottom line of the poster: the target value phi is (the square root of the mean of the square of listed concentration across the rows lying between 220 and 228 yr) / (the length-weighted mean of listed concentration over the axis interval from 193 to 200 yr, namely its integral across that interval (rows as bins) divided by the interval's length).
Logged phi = 0.93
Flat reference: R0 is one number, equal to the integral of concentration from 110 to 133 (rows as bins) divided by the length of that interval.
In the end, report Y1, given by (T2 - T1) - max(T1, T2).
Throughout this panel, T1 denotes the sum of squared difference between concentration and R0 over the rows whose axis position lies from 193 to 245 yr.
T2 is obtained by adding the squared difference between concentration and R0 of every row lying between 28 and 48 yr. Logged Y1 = -5.7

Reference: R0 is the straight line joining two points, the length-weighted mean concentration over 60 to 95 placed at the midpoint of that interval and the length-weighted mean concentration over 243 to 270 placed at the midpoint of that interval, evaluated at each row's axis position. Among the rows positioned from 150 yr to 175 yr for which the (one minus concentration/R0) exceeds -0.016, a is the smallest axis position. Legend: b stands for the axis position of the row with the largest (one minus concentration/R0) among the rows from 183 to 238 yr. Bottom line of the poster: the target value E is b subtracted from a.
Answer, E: -85.0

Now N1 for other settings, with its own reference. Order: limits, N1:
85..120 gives 111.5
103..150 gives 124.0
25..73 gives 54.0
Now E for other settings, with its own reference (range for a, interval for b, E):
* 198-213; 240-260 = -57.5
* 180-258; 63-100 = 102.5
